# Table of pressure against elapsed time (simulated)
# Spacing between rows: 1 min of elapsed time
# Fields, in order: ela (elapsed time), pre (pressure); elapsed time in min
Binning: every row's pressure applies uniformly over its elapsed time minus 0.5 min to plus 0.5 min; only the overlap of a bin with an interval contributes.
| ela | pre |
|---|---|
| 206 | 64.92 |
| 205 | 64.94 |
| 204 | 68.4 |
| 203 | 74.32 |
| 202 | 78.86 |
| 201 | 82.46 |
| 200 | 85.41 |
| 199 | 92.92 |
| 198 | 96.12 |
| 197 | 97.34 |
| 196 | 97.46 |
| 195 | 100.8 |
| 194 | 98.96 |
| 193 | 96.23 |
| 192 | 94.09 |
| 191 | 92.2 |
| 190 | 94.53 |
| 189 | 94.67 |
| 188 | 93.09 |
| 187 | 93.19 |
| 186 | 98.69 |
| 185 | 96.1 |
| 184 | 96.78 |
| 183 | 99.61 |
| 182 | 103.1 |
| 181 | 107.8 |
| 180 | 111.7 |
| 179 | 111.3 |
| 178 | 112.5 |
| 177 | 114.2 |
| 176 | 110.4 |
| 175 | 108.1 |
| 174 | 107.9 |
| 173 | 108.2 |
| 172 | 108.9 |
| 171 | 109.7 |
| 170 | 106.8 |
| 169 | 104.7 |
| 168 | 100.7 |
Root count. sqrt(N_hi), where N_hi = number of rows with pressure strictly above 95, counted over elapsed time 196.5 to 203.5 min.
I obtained 1.4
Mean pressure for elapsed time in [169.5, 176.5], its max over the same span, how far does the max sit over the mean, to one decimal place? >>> 1.8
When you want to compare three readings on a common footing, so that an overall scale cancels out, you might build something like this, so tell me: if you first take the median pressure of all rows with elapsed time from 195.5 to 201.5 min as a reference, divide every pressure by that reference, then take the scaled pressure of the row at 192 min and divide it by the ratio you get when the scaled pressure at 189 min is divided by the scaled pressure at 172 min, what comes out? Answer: 1.15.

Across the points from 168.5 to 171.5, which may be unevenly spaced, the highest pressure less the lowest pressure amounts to 5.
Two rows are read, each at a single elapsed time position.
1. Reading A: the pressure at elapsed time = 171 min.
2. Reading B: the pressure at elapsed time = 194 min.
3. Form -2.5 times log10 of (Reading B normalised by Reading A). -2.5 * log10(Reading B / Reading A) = 0.11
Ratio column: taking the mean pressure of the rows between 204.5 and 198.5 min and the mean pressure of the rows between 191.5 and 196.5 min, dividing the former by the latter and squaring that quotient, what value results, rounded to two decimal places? 0.68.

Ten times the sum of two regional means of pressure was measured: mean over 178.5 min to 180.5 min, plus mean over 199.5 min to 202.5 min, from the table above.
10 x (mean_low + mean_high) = 1937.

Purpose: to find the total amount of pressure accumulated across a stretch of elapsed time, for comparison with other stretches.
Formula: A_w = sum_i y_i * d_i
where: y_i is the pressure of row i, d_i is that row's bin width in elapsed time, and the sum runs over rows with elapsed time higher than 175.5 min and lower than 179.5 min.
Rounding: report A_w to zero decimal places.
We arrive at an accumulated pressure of 448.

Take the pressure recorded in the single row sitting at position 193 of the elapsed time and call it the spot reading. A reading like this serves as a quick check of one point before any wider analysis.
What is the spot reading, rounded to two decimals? 96.23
